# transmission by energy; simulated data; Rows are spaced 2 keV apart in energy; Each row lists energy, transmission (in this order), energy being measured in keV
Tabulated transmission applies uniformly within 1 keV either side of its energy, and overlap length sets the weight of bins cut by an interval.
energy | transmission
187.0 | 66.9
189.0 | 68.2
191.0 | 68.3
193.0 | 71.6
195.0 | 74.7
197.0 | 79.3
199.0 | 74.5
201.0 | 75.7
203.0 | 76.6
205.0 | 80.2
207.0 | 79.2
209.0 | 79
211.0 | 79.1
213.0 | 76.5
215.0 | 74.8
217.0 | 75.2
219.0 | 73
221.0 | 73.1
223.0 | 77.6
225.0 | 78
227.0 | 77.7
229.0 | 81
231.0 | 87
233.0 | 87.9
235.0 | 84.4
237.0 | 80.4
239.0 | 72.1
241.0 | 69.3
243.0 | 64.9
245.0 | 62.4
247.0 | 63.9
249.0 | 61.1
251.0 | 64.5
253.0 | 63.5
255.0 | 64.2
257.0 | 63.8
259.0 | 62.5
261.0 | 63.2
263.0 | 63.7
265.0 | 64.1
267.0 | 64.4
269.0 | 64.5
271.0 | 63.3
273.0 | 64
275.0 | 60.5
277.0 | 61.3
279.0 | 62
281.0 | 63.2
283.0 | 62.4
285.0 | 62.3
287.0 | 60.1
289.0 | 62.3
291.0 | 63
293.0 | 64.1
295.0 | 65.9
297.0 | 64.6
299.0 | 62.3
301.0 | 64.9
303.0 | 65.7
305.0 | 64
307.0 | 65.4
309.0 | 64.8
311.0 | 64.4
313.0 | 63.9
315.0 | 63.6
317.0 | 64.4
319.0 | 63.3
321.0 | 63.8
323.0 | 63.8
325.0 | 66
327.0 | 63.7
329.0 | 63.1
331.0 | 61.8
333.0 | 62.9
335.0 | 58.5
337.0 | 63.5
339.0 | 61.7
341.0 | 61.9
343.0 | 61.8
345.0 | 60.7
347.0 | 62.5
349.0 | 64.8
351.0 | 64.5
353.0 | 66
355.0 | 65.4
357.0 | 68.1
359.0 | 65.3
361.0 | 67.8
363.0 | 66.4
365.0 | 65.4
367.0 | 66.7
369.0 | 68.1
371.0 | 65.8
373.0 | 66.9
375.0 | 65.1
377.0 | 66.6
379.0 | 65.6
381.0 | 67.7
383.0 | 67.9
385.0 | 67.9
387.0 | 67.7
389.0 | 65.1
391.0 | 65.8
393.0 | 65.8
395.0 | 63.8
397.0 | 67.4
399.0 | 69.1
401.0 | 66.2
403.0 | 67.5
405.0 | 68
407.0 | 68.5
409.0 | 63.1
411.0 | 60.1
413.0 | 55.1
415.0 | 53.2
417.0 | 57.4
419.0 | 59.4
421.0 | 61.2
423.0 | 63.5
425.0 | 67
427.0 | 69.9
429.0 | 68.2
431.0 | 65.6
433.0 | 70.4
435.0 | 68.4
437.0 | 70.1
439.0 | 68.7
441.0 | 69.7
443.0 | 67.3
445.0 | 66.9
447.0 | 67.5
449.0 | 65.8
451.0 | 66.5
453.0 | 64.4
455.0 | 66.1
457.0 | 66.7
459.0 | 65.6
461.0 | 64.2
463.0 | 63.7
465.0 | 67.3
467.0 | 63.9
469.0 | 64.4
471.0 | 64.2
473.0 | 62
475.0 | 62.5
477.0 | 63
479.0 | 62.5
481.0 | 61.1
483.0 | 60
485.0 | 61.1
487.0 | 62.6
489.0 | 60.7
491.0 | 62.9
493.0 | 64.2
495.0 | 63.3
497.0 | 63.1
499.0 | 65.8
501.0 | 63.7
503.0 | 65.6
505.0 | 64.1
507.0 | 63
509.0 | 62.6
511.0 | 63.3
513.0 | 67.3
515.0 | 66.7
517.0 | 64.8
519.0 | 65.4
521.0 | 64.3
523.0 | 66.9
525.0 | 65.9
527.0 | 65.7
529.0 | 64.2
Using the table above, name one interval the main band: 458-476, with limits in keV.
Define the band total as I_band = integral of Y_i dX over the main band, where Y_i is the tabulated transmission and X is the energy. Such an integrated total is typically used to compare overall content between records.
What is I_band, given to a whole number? 1156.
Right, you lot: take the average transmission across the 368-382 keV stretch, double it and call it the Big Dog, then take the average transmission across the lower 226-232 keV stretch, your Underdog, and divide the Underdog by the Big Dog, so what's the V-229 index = 0.615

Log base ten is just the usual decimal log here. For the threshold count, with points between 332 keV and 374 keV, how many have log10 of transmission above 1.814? 11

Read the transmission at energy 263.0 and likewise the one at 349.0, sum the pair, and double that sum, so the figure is 257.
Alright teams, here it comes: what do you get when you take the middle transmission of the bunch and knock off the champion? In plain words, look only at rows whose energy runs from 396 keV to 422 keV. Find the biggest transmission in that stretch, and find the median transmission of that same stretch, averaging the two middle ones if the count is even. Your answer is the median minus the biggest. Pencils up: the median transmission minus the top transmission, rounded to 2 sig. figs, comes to -6.0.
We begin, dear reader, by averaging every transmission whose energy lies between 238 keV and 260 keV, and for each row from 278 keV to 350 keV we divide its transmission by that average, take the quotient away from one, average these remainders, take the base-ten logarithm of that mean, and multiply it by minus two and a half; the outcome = 4.1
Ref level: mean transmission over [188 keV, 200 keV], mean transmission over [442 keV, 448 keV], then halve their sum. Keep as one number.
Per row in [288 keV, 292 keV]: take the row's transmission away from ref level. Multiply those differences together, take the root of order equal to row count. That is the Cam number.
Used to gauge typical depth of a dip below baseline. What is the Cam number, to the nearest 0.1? 7.3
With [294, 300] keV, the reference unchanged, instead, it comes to 5.5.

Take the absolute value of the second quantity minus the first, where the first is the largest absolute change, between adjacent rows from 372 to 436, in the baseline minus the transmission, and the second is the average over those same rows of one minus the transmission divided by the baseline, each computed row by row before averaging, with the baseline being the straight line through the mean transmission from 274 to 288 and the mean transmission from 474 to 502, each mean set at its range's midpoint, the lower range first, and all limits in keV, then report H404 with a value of 5.5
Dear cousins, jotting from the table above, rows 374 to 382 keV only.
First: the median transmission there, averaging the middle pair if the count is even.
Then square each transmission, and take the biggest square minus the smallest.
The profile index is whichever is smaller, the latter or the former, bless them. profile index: 66.1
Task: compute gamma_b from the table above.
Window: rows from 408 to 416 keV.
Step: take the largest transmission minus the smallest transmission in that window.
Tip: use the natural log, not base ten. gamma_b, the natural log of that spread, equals 2.29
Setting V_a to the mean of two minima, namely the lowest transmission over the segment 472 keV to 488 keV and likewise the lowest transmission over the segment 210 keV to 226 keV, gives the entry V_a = 66.5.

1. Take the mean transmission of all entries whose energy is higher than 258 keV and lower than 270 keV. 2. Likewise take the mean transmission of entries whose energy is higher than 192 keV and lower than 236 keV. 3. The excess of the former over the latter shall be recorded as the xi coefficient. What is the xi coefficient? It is -14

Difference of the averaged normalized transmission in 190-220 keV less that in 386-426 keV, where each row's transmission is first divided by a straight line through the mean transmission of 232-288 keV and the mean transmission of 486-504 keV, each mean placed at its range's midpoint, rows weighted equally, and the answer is 0.15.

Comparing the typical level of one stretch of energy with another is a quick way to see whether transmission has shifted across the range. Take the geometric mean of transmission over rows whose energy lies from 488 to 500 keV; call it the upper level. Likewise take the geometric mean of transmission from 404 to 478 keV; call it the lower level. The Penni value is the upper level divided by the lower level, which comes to 0.98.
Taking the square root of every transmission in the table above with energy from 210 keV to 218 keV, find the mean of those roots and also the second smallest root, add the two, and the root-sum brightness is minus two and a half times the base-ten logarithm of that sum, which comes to -3.10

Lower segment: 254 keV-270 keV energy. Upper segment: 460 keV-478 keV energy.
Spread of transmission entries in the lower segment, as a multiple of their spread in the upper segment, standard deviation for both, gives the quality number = 0.44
